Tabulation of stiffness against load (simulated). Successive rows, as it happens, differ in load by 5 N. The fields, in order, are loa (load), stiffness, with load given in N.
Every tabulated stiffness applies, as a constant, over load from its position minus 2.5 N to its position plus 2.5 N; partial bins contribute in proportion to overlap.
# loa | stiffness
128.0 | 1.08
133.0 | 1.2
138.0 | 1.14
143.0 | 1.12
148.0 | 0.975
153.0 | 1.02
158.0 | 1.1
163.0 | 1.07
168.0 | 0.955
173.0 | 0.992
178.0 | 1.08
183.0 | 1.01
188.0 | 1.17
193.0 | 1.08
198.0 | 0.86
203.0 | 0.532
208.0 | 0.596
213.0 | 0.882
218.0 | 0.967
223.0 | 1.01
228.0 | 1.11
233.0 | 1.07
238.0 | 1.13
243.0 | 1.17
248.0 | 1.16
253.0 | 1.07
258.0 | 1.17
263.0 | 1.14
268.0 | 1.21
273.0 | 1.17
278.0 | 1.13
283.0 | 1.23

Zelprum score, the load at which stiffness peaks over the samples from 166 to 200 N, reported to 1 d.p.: 188.0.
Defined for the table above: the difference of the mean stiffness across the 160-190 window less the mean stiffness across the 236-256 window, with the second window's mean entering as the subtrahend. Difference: -0.09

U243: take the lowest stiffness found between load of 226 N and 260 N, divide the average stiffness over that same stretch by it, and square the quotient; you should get 1.11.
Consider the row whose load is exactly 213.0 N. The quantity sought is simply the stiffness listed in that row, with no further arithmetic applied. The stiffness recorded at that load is 0.882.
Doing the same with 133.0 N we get 1.2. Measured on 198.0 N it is 0.86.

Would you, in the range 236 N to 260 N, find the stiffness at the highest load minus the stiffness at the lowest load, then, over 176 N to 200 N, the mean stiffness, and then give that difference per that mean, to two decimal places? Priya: 0.04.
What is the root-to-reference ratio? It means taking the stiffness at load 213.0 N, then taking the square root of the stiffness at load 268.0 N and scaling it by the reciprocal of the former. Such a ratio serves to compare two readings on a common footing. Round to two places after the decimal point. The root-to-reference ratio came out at 1.25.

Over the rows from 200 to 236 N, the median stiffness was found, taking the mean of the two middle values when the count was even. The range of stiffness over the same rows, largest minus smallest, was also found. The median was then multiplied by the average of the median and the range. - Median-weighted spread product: 0.747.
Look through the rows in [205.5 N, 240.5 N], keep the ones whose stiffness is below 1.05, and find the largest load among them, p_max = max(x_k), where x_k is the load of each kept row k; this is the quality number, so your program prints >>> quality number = 223.0 N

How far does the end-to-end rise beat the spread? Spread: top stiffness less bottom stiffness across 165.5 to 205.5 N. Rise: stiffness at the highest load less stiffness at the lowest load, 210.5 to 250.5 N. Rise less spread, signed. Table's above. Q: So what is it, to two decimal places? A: -0.36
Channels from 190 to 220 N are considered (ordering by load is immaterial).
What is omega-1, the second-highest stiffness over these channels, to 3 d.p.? 0.967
